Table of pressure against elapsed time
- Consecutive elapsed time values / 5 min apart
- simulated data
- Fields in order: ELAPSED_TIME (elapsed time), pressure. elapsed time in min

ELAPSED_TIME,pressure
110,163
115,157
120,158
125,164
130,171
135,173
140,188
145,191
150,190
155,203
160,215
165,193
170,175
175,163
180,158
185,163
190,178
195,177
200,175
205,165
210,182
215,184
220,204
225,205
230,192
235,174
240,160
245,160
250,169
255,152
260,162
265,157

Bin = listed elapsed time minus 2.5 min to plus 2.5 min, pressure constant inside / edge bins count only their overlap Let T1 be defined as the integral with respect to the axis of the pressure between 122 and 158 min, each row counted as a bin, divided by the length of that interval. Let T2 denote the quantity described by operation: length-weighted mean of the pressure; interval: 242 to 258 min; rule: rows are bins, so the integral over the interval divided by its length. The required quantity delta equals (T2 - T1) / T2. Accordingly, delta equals -0.14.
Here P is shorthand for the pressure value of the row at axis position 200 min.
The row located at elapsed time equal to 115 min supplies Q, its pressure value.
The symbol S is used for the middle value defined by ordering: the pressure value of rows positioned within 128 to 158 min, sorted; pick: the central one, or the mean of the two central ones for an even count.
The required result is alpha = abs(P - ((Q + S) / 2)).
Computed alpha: 2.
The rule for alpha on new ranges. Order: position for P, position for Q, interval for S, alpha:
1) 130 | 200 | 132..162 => 12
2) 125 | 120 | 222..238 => 11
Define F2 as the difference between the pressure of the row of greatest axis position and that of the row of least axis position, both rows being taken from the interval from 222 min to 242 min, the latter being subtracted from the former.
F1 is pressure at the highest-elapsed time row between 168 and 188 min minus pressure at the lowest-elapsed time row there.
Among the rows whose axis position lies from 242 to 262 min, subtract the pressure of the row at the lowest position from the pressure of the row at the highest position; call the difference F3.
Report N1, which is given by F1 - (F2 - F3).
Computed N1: 35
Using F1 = -12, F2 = -45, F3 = 2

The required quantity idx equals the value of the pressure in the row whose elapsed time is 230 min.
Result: 192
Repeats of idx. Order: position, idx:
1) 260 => 162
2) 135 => 173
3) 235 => 174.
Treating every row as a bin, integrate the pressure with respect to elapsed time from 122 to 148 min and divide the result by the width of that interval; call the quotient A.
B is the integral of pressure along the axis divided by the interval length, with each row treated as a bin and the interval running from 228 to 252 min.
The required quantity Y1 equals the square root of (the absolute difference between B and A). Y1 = 2.6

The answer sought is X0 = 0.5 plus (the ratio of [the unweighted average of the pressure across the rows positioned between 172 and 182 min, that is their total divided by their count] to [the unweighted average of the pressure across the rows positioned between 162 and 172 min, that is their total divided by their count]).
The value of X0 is 1.37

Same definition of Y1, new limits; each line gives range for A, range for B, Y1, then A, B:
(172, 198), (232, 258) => 2.1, 168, 164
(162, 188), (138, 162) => 5.1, 171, 197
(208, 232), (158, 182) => 3.6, 194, 181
